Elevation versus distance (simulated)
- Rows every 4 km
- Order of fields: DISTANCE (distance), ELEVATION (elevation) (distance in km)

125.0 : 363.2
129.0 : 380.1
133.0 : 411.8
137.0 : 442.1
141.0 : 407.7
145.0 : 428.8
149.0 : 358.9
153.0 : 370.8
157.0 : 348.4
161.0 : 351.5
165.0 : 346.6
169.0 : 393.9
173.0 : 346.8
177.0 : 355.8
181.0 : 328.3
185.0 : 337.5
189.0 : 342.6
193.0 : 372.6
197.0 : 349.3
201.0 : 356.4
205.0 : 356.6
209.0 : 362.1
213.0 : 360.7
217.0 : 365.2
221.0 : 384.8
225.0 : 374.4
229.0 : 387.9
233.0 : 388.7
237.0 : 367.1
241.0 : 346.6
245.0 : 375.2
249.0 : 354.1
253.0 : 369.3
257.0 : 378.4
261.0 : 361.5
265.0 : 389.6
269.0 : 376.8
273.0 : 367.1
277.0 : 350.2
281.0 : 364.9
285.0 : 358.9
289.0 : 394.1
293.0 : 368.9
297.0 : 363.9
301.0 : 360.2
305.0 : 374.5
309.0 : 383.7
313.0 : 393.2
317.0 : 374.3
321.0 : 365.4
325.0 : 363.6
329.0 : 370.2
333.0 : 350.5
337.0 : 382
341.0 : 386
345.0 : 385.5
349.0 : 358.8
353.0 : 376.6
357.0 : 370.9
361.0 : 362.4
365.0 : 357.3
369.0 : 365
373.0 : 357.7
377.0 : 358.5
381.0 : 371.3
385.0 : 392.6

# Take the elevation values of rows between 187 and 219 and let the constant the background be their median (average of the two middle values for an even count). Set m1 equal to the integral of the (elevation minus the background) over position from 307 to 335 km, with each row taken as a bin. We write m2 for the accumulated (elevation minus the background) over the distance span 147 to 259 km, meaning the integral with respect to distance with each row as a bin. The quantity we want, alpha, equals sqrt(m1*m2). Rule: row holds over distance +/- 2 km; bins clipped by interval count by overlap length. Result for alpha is 357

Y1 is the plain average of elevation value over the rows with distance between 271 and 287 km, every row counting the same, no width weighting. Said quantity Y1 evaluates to 360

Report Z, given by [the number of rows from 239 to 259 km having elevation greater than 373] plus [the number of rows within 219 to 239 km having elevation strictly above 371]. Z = 6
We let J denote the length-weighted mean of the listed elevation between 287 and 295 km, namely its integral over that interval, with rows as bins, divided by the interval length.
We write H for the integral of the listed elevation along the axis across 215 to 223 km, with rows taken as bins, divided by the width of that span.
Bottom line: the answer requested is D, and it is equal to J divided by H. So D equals 1.02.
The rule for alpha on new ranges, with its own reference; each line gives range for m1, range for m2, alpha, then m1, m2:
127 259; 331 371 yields 797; 1462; 434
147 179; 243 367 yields 144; 14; 1479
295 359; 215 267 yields 798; 884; 721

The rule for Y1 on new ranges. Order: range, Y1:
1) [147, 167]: 355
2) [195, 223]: 362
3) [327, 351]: 372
